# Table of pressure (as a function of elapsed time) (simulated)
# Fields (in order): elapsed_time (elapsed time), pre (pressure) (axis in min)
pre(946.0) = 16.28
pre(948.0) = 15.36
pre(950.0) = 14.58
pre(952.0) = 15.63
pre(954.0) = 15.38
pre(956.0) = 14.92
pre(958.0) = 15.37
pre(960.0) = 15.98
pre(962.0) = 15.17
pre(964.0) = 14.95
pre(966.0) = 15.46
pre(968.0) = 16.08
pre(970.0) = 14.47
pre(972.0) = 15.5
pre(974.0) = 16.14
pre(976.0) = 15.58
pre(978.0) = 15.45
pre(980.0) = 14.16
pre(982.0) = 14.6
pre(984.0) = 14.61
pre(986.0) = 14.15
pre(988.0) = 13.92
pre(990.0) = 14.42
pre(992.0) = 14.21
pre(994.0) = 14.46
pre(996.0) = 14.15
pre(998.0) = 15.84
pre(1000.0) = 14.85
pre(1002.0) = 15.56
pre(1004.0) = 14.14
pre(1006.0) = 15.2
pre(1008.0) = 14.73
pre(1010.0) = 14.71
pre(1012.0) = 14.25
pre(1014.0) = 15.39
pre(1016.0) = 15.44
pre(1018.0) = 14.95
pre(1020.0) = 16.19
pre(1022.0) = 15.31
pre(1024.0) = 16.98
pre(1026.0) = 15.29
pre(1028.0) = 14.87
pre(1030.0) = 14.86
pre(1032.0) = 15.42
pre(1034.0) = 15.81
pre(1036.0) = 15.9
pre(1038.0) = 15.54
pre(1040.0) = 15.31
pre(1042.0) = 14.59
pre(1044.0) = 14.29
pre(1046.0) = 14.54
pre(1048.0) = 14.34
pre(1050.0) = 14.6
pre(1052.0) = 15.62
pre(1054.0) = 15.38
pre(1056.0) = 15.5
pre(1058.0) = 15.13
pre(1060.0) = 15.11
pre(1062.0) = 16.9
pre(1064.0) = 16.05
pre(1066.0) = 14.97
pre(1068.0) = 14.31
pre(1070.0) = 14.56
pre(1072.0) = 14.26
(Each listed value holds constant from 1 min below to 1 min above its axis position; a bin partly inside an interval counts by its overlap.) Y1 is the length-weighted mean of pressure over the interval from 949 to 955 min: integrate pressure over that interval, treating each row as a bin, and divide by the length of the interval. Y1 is 15.2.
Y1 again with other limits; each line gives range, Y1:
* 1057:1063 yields 15.7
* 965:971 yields 15.3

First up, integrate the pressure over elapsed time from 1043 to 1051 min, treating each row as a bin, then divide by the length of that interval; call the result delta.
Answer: 14.4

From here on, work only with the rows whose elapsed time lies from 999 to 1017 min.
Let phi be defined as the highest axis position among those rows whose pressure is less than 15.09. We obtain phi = 1012.0 min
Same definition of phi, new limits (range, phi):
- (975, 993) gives 992.0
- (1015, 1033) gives 1030.0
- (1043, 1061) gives 1050.0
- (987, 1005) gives 1004.0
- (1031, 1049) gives 1048.0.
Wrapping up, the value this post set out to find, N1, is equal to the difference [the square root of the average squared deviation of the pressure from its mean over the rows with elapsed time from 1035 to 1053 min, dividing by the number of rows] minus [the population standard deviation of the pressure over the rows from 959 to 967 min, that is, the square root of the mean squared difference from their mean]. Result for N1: 0.2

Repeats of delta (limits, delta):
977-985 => 14.7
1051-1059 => 15.4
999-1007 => 14.9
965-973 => 15.4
